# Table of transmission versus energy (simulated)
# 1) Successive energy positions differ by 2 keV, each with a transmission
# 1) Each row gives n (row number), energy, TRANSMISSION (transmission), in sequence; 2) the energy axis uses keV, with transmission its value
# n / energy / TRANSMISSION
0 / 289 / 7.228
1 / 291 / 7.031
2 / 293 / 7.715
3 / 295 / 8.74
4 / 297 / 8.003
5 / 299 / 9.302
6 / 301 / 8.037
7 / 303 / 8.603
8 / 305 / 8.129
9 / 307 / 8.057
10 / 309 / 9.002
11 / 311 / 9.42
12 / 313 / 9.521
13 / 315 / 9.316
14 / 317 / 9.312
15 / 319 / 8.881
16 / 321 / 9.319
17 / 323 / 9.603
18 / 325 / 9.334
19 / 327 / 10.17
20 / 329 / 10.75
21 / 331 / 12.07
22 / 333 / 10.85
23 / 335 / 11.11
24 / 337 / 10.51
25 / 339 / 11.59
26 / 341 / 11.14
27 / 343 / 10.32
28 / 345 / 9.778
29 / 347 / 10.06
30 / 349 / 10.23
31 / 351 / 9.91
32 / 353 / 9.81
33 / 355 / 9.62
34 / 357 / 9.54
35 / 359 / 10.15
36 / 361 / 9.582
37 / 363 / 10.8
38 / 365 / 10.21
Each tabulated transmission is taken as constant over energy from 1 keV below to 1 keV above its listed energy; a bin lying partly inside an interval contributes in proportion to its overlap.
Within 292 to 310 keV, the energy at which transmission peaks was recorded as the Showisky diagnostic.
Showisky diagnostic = 299 keV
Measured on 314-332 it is 331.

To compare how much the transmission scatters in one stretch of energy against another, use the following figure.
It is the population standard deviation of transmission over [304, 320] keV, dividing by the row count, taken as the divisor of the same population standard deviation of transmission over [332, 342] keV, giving 0.67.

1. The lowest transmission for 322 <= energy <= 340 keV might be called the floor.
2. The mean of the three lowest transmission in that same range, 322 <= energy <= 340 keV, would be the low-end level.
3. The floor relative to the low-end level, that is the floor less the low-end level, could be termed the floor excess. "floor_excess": -0.37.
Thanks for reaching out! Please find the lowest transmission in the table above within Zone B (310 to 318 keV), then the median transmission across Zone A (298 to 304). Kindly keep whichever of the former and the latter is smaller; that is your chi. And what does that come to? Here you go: 8.60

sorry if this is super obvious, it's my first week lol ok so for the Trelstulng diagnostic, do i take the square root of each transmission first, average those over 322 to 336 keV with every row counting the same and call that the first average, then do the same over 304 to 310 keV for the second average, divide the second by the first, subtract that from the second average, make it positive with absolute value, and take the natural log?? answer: 0.70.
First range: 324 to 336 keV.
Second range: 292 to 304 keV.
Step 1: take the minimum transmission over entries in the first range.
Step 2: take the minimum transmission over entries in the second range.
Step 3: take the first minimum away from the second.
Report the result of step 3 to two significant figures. -1.6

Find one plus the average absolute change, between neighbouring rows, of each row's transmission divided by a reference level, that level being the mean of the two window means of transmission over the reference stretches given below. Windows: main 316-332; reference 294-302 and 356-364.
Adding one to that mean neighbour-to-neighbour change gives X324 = 1.06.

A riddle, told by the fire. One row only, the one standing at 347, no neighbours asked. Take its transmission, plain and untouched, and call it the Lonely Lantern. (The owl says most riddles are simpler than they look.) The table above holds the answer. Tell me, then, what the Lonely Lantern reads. 10.06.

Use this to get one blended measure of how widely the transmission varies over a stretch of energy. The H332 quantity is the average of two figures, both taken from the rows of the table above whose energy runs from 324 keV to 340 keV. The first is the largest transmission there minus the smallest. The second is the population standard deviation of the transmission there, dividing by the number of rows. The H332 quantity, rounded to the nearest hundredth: 1.76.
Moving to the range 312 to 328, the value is 0.82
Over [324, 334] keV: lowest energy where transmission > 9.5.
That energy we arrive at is 327 keV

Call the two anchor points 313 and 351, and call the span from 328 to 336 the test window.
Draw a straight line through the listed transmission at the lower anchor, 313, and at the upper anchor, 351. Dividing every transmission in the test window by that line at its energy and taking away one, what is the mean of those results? 0.15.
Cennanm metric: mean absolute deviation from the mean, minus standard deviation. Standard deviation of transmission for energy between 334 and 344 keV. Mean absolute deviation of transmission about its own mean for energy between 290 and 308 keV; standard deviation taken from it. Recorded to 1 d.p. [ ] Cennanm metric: 0.0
